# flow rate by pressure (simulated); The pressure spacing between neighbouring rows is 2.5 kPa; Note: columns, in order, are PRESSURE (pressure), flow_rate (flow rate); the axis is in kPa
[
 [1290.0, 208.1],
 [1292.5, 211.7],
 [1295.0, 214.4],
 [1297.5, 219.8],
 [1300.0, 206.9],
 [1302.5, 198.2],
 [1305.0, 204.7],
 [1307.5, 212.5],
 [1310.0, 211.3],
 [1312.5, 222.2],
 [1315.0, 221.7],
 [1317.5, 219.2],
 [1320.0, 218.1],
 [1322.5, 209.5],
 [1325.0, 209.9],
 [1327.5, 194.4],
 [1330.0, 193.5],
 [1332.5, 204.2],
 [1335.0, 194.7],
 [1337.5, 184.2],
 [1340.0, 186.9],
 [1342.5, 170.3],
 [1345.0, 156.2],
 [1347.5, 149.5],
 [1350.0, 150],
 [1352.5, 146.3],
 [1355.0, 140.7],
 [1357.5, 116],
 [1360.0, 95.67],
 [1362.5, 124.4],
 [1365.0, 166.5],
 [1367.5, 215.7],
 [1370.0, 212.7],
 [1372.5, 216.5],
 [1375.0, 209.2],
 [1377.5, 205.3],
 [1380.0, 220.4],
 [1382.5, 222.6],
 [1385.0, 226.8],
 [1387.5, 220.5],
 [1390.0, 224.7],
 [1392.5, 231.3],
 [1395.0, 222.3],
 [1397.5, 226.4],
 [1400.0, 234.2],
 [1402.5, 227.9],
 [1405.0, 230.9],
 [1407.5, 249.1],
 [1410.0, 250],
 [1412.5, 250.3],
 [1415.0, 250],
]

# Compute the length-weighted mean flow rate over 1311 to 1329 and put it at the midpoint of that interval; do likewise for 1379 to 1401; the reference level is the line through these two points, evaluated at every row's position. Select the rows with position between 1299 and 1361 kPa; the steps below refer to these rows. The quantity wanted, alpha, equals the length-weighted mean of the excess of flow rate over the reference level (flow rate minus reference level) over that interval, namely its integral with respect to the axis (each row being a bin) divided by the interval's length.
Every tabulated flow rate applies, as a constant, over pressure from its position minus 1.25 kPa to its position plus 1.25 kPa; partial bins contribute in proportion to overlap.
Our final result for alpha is -30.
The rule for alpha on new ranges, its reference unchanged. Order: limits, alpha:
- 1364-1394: -9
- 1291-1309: 0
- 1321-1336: -13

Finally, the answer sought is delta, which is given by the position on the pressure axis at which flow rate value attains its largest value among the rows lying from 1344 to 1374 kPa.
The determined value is 1372.5 kPa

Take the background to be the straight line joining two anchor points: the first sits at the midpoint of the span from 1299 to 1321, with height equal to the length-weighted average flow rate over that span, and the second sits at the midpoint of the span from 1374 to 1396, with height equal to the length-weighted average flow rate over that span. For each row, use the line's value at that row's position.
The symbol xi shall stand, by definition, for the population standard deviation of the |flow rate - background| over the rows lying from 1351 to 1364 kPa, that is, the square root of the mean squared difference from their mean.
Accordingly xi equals 18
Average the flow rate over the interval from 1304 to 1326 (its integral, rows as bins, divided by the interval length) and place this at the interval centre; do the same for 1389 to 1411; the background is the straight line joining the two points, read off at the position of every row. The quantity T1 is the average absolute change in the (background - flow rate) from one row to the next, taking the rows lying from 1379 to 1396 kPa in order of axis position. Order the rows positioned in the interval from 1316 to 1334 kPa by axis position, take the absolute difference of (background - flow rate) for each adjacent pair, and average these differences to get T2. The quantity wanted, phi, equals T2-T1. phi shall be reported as 1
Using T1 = 5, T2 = 6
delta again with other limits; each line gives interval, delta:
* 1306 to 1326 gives 1312.5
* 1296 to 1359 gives 1312.5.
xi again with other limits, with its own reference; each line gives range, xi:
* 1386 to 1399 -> 4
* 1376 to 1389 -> 5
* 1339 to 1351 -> 15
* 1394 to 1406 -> 4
